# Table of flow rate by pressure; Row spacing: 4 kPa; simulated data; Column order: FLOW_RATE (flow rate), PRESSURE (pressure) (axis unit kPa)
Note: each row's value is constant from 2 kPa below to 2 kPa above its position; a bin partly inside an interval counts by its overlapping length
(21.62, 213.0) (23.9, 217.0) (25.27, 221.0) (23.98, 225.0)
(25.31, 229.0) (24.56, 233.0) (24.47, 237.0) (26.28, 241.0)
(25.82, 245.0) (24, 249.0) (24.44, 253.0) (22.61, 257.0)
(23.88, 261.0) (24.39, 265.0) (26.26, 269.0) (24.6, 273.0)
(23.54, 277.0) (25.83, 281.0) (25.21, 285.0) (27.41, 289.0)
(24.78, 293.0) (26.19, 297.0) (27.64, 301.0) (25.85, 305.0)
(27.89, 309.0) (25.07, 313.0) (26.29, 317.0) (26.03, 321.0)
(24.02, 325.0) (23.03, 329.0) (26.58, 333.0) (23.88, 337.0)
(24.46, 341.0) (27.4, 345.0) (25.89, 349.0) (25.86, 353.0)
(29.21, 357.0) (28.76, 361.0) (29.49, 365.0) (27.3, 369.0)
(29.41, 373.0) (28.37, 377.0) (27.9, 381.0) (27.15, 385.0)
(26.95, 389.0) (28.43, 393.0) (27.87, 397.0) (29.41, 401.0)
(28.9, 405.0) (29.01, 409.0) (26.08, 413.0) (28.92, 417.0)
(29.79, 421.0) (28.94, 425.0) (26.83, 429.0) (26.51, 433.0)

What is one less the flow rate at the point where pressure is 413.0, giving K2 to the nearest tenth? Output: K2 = -25.1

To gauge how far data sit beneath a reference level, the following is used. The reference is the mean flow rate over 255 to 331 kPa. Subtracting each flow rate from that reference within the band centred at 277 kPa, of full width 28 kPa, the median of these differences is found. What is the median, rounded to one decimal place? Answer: 0.1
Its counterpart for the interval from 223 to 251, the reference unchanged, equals 0.7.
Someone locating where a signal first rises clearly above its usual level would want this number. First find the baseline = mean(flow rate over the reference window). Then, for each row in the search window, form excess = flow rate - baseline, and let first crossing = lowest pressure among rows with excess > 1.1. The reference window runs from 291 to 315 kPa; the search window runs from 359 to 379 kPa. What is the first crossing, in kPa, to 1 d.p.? 361.0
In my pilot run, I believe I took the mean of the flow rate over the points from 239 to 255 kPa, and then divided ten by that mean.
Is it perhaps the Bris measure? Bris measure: 0.398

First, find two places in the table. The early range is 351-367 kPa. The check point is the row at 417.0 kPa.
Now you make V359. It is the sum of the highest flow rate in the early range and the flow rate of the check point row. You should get 58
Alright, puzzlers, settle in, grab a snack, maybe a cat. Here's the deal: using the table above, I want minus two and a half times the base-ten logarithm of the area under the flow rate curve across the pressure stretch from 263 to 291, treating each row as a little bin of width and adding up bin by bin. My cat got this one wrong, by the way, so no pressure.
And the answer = -7.13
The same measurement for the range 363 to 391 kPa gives -7.24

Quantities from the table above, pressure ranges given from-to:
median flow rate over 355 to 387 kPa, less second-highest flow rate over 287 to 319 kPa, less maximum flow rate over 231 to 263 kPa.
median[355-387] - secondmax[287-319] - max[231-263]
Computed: -25.4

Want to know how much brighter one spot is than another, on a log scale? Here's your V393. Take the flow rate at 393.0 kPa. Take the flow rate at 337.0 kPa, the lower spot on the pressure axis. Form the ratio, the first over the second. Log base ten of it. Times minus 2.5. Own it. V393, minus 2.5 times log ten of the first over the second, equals -0.19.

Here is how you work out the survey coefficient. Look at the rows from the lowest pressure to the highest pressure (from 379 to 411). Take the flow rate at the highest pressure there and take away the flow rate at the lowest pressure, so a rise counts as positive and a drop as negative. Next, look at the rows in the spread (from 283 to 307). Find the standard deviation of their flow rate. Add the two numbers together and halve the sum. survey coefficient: 1.1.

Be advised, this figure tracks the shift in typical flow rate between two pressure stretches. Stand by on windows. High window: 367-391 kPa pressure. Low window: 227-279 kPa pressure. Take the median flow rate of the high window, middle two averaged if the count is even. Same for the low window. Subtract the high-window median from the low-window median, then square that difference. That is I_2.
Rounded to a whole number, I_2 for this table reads 10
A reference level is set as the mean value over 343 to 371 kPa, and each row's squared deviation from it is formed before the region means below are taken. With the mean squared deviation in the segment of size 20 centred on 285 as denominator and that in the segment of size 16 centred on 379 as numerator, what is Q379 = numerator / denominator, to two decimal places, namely 0.13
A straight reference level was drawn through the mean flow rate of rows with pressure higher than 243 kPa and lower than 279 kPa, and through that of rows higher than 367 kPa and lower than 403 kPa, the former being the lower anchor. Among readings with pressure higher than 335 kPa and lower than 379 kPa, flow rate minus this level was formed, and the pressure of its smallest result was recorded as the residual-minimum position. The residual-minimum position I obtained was 337.0 kPa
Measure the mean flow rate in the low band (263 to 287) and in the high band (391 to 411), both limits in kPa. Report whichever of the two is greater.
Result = 28.7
